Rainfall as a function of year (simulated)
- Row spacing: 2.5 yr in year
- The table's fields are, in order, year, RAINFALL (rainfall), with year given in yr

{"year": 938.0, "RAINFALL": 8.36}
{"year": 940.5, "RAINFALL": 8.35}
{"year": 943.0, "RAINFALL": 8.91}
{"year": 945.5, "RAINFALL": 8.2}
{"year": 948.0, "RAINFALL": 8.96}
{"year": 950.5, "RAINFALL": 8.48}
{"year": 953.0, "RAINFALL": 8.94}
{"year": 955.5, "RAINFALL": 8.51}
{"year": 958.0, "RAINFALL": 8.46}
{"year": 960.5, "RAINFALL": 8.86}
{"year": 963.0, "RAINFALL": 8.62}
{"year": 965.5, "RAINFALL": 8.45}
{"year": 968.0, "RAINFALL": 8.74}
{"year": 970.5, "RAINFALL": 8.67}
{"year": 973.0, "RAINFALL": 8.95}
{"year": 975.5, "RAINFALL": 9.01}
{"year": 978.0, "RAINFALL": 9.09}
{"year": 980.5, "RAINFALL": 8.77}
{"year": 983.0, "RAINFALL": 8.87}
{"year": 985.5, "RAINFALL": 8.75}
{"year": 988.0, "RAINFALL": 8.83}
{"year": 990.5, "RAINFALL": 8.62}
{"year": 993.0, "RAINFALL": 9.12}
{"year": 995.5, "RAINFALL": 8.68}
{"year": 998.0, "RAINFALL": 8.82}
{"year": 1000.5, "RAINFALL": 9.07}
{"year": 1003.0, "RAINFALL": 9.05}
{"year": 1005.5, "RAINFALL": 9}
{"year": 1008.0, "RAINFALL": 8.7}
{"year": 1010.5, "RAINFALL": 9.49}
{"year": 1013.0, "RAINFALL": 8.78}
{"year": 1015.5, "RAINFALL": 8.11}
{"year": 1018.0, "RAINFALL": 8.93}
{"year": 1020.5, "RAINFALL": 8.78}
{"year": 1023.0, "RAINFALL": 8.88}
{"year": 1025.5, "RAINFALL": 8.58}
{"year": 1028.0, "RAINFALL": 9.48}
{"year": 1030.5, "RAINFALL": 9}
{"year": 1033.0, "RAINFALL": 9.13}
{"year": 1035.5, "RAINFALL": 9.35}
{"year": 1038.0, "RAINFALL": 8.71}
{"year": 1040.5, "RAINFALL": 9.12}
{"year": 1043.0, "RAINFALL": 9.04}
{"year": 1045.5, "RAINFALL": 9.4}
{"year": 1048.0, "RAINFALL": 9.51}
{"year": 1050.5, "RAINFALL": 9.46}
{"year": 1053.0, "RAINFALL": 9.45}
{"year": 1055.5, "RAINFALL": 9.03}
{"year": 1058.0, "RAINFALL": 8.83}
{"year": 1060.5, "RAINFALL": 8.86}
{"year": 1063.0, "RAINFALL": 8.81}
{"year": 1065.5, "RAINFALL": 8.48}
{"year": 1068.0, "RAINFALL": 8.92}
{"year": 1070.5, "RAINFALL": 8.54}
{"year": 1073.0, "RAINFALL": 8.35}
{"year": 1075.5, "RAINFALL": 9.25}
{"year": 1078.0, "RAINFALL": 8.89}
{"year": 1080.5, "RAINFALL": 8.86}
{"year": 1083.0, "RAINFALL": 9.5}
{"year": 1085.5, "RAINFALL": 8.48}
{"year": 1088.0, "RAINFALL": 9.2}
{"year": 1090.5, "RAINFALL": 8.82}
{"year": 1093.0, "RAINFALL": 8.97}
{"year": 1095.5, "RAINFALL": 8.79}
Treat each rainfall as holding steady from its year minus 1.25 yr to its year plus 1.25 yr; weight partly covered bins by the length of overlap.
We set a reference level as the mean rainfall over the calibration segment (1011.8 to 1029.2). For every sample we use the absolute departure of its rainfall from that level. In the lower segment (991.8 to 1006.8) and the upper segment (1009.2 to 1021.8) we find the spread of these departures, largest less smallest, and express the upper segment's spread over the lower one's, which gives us 2.3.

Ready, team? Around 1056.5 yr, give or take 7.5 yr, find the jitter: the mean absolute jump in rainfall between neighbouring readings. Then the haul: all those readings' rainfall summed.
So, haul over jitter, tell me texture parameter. 383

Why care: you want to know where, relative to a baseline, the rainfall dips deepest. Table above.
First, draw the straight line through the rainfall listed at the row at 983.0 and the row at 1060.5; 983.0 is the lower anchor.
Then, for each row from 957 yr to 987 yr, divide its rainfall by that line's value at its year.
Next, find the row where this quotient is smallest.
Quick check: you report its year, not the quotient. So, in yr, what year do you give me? 965.5 yr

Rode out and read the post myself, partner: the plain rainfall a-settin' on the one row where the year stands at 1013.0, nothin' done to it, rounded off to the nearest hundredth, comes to 8.78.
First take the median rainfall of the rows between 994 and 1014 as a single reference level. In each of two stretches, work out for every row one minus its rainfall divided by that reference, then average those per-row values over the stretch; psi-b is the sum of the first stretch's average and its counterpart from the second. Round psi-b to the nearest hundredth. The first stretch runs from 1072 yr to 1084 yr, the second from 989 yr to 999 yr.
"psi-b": 0.00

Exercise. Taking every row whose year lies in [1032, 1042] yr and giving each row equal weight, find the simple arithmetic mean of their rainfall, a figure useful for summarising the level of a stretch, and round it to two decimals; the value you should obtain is 9.08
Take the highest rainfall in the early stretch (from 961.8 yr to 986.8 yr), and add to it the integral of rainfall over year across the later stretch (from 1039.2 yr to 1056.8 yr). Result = 172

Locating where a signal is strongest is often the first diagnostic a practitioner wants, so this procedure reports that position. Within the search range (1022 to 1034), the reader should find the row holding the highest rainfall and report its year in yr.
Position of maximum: 1028.0 yr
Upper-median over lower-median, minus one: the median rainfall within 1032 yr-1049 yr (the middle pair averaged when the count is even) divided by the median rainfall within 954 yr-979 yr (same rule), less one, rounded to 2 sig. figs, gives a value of 0.049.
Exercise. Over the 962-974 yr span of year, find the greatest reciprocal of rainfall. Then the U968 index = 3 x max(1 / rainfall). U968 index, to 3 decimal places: 0.355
